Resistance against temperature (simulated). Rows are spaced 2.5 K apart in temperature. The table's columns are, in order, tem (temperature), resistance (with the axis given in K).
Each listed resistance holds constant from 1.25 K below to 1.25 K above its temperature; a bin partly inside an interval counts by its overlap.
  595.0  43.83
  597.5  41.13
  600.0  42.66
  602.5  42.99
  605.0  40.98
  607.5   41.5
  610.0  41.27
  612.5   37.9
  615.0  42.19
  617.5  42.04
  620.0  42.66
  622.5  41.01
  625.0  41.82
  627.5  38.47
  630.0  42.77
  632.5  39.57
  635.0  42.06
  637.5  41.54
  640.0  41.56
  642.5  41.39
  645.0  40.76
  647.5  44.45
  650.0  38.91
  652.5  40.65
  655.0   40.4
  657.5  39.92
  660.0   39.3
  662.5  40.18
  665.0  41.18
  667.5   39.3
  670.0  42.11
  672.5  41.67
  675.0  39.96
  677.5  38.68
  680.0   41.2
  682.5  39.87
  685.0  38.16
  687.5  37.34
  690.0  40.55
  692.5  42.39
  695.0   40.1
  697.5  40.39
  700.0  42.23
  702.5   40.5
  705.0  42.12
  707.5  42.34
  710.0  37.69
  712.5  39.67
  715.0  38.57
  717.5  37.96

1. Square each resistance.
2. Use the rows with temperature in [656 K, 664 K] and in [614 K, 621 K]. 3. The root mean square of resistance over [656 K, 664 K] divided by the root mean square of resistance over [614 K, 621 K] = 0.94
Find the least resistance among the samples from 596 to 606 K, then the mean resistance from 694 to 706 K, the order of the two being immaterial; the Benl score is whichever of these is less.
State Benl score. 41.0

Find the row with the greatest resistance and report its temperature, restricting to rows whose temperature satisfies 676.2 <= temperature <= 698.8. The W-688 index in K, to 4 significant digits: 692.5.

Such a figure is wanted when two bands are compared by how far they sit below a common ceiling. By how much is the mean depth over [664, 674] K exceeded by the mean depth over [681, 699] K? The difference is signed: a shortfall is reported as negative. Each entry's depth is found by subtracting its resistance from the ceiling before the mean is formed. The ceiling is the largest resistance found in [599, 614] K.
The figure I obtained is 1.2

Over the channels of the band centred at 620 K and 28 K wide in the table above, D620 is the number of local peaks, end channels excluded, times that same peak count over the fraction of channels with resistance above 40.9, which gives 22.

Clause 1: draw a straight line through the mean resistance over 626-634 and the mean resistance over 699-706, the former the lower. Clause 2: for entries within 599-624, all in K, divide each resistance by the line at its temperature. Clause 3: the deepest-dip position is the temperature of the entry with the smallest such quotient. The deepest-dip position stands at 612.5 K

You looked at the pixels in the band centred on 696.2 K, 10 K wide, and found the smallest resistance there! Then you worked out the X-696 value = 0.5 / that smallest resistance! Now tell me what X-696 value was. 0.0125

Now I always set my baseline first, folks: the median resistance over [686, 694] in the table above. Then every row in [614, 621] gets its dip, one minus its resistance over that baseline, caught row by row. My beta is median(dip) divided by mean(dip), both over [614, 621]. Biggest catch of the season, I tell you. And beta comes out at 0.94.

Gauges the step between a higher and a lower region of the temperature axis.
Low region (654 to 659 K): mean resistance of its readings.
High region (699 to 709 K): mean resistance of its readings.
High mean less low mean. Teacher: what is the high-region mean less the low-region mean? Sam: 1.6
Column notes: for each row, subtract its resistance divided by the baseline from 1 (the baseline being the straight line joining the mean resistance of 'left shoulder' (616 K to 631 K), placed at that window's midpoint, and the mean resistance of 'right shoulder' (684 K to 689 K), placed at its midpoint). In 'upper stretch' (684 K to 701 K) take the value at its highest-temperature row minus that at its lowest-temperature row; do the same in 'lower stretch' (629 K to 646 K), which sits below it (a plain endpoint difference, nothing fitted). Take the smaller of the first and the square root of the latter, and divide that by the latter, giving -5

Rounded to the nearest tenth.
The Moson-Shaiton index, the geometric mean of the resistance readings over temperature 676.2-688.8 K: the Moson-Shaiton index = 39.0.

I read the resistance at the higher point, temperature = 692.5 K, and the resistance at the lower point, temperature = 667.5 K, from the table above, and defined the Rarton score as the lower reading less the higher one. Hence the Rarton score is -3.1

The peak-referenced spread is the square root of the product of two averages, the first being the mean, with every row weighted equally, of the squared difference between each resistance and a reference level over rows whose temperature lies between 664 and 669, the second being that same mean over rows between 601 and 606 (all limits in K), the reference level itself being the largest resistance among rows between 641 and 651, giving 11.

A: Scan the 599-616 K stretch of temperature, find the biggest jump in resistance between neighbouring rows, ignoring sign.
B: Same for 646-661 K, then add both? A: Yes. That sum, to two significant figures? 9.8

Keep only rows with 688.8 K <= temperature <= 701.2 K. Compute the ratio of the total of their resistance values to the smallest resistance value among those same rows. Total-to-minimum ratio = 5.13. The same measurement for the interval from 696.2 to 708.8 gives 5.14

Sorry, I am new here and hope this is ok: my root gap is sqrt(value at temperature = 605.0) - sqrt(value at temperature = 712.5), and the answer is 0.10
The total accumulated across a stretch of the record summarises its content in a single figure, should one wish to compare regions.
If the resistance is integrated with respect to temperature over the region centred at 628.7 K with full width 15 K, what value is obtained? 614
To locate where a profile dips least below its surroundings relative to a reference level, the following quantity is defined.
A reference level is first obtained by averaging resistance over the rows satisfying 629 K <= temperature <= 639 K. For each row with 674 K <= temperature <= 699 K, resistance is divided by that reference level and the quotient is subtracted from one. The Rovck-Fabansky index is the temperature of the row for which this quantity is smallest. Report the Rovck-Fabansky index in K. 692.5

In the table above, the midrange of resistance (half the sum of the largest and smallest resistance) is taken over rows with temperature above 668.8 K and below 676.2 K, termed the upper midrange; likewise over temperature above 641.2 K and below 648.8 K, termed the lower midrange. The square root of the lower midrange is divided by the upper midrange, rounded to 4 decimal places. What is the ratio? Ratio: 0.1591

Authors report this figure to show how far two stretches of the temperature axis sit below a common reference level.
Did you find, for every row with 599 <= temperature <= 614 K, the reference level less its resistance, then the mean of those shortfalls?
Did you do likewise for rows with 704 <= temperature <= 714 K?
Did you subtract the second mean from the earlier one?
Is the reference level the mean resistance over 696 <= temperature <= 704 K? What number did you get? -0.8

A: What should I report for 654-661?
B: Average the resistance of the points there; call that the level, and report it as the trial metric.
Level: 39.9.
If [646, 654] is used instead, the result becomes 41.3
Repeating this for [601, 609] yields 41.8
